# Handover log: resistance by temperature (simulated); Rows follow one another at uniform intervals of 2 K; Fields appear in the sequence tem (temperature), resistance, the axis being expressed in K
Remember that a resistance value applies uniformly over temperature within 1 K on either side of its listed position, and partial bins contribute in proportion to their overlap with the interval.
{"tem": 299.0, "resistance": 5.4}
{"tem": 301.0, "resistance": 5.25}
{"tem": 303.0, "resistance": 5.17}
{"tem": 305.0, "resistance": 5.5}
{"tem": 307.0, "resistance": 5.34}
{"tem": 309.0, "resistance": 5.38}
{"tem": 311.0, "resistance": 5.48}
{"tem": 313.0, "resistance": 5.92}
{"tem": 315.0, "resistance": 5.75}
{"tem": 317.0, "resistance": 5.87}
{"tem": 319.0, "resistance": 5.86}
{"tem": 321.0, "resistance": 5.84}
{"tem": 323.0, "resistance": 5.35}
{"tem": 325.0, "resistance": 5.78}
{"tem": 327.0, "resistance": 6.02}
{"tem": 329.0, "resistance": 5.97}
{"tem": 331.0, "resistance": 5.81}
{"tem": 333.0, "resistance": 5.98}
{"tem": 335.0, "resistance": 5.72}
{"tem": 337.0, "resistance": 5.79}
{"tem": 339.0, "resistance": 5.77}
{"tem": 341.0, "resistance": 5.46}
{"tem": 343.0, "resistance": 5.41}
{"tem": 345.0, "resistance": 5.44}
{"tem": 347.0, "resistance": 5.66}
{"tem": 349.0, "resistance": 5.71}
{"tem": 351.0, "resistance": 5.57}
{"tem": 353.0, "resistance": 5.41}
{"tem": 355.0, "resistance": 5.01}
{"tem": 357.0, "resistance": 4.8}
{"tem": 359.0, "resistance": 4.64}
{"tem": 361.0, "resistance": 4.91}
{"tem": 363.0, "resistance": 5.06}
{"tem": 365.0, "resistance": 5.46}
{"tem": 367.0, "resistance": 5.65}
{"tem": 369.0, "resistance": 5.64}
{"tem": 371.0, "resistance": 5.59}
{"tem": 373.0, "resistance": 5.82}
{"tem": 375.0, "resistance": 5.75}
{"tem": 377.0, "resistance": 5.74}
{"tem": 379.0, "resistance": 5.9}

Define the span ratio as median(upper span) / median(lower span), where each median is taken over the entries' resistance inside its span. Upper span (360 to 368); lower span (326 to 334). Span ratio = 0.88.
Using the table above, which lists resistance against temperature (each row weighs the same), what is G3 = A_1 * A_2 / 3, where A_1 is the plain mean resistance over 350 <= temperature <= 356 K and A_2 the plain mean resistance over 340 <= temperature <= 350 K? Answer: 9.8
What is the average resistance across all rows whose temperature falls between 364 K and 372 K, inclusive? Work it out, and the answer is 5.6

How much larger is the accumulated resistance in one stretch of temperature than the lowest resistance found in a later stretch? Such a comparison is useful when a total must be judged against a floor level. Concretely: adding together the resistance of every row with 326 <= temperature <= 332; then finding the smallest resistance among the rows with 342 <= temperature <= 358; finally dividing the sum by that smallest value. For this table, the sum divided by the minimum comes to 3.7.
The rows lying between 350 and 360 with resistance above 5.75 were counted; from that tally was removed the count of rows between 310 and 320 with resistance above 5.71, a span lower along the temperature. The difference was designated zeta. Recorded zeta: -4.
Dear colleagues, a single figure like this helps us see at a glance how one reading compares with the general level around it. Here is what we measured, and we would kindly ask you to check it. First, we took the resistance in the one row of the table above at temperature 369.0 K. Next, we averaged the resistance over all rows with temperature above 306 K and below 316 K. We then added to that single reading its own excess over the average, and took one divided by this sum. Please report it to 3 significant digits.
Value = 0.175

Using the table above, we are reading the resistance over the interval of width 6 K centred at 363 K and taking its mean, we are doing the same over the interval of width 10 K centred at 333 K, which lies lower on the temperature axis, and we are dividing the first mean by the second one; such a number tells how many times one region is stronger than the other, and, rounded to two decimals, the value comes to 0.88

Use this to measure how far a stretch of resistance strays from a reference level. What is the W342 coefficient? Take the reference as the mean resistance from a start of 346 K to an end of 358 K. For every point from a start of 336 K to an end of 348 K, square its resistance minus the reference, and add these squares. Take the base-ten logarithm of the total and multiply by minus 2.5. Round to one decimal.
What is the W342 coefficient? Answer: 0.8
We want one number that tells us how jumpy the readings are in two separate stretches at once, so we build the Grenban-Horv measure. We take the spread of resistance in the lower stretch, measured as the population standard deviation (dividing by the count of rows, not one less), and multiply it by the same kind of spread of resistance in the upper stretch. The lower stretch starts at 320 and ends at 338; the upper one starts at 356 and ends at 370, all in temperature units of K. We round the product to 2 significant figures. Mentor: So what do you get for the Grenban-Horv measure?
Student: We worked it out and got 0.072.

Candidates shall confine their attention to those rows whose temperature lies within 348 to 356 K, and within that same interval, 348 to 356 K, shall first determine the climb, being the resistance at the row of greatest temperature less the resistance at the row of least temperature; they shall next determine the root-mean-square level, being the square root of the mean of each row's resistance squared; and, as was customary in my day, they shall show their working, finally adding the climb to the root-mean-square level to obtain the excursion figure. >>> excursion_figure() 4.73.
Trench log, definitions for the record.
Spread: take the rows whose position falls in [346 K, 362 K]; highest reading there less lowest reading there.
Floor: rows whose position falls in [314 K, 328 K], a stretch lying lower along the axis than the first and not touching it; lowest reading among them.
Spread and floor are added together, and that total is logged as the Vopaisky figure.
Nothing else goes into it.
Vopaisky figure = 6.42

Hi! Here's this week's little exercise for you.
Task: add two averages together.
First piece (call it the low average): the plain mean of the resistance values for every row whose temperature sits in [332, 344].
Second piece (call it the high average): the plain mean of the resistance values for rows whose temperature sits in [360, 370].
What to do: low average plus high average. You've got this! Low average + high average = 11.0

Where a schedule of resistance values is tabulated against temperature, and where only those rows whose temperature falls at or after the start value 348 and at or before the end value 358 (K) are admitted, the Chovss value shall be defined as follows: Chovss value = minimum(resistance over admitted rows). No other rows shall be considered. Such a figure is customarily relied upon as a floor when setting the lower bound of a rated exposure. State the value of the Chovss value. 4.8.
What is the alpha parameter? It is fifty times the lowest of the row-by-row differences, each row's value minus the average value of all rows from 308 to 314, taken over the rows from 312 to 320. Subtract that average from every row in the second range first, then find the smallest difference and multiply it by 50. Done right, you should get 8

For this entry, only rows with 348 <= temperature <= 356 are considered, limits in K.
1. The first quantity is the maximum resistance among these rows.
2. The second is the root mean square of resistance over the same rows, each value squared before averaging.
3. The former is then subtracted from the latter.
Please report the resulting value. -0.28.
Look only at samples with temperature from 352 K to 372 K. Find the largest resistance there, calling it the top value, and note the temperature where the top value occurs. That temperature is 367.0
